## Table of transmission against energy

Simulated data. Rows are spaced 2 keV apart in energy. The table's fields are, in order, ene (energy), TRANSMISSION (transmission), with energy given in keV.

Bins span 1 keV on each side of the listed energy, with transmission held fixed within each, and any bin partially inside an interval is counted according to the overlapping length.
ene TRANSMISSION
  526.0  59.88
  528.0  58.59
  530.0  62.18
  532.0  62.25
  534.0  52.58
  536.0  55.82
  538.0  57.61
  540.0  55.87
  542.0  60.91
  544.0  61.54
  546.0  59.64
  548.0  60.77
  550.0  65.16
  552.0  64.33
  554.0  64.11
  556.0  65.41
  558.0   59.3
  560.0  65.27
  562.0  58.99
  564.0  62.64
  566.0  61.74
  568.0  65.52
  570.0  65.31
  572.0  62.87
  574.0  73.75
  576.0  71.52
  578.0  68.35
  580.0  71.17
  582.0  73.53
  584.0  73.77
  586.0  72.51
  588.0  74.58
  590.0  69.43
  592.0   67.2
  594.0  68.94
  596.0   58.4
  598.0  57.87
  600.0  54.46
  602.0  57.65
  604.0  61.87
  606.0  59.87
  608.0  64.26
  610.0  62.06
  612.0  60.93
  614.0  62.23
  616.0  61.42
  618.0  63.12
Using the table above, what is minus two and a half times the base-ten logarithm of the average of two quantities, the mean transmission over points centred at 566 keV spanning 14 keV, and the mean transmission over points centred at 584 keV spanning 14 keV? -4.57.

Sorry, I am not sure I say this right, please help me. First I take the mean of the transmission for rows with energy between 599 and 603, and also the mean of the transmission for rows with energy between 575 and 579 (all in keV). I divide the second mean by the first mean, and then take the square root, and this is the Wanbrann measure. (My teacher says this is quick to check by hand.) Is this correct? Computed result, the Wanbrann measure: 1.12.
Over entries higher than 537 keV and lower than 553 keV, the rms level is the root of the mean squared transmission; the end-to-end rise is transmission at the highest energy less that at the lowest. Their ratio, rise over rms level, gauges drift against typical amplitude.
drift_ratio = 0.11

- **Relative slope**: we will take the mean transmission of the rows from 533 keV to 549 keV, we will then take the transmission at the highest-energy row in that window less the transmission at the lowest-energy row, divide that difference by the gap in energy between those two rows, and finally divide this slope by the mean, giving 0.010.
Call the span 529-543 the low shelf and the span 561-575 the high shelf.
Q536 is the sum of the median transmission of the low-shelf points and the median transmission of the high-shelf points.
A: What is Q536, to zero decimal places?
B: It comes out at 120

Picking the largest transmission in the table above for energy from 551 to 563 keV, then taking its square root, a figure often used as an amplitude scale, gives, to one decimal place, 8.1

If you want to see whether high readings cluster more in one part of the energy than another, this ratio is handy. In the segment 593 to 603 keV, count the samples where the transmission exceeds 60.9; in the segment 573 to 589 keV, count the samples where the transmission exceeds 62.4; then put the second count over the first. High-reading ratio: 8.0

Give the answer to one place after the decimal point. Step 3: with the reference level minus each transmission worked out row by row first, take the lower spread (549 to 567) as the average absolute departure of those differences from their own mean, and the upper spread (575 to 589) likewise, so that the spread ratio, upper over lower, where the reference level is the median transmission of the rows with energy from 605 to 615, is 0.8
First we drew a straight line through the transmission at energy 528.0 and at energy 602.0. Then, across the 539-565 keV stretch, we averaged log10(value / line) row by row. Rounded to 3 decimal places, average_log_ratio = 0.025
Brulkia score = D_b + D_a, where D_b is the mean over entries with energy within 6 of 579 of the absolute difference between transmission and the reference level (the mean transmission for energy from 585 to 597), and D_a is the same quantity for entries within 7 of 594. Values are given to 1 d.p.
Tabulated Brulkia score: 9.8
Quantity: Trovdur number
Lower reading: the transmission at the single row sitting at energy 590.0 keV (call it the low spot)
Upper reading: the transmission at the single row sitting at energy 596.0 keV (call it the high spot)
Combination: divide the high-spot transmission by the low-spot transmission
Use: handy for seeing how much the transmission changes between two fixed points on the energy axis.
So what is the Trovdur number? 0.84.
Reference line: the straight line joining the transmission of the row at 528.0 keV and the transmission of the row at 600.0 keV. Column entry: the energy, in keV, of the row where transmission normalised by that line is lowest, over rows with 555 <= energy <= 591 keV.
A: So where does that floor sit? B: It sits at 562.0 keV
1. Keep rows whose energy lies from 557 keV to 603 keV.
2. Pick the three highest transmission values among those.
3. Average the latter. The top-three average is 74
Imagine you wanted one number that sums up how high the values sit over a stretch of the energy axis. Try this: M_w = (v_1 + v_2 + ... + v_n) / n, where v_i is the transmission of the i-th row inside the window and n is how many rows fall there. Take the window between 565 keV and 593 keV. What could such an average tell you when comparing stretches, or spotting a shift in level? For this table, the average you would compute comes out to 69.4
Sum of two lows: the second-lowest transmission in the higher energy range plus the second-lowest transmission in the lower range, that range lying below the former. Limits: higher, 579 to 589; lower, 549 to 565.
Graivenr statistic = 131.8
